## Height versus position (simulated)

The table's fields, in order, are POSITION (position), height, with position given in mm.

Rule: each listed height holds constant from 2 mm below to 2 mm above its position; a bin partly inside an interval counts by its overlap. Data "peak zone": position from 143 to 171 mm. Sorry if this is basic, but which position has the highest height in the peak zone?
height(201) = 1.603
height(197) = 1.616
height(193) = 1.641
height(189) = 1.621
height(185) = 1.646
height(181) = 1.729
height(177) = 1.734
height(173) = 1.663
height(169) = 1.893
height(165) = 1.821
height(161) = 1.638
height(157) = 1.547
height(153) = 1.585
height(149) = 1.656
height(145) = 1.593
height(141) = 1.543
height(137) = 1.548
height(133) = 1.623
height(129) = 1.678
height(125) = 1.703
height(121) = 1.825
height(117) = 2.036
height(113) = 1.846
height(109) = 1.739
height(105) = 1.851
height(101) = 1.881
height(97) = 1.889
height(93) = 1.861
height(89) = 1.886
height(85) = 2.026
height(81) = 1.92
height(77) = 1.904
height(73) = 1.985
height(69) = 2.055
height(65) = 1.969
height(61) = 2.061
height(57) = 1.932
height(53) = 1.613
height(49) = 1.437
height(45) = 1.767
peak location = 169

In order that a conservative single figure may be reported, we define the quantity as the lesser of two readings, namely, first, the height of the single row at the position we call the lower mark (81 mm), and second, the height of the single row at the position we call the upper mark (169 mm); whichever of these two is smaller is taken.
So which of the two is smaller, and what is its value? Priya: 1.89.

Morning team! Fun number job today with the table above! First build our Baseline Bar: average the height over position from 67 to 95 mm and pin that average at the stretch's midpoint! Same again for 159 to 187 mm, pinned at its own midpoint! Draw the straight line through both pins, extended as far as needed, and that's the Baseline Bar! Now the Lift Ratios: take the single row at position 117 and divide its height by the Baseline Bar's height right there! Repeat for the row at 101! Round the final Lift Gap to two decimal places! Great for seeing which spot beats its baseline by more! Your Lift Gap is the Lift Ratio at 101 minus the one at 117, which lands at -0.10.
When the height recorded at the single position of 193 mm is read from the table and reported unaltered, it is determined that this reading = 1.641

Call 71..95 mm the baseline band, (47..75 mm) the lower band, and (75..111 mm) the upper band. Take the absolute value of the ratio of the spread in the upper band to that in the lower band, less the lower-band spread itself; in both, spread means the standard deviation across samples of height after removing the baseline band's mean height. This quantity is 0.1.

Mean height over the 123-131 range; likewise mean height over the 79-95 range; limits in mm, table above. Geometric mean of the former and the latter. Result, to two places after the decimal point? 1.80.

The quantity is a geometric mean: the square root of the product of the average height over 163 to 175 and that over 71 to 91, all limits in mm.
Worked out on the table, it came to 1.87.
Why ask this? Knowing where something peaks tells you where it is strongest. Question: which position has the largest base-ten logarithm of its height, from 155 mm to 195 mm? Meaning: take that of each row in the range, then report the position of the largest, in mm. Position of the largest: 169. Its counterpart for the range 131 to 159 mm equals 149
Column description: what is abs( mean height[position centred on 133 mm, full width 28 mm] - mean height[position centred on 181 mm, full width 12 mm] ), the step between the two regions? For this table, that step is 0.06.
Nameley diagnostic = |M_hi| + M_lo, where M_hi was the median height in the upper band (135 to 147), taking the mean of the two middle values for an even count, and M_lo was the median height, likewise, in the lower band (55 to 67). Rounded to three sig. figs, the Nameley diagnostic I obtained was 3.52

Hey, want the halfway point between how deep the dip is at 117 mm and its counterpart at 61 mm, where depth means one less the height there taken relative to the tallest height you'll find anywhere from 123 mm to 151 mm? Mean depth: -0.20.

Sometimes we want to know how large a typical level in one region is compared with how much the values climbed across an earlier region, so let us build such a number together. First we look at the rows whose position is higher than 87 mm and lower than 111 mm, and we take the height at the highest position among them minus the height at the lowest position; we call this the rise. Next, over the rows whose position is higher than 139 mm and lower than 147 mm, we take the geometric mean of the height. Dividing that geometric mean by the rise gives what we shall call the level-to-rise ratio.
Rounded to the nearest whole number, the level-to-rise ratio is -11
